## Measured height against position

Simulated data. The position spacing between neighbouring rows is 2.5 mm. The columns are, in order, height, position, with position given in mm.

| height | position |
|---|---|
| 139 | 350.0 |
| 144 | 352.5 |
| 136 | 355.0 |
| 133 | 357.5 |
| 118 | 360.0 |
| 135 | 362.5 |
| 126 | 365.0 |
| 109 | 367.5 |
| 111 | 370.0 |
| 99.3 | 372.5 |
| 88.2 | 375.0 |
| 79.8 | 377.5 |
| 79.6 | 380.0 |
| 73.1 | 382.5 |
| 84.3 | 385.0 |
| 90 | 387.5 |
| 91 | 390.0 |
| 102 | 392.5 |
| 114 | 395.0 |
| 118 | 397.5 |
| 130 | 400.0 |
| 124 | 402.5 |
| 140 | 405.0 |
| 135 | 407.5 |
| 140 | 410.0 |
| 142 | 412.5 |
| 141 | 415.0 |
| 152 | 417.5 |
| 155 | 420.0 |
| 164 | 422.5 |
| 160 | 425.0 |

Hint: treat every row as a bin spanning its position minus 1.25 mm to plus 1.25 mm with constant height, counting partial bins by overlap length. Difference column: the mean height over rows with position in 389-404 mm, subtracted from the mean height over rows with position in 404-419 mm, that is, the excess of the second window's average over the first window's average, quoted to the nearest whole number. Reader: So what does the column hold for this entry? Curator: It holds 28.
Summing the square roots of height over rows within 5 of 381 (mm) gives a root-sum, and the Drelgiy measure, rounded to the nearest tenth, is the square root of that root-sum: 6.0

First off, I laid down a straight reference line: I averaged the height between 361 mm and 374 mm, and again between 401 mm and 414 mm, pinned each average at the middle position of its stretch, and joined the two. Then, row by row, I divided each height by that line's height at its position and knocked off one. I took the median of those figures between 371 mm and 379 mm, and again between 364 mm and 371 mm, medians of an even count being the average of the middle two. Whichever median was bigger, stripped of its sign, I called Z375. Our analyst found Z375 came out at 0.05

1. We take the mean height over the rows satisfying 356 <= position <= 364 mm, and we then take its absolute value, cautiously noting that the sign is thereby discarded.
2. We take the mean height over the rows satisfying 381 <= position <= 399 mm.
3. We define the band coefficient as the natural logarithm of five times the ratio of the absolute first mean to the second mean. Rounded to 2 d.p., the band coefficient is 1.90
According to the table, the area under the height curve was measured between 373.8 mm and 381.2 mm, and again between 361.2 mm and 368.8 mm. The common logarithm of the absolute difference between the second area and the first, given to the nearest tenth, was 2.5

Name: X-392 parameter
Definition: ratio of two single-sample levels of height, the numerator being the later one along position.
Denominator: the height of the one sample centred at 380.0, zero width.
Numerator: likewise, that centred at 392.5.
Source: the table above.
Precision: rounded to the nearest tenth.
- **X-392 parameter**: 1.3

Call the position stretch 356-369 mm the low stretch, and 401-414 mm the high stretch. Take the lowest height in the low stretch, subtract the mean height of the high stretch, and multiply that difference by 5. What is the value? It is -136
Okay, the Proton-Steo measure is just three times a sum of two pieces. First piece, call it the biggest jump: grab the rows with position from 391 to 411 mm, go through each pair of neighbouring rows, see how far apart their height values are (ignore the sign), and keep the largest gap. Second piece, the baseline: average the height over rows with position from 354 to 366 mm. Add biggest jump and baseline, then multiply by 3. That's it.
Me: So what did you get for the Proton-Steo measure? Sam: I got 437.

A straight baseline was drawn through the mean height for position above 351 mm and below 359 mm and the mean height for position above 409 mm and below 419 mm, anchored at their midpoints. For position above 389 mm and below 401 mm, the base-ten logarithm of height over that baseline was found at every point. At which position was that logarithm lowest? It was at 390.0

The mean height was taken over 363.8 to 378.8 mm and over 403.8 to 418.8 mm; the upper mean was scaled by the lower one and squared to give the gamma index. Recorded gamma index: 1.9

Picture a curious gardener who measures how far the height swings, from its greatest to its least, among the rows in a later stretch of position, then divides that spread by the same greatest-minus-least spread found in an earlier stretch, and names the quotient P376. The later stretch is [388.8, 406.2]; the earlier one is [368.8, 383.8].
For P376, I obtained 1.3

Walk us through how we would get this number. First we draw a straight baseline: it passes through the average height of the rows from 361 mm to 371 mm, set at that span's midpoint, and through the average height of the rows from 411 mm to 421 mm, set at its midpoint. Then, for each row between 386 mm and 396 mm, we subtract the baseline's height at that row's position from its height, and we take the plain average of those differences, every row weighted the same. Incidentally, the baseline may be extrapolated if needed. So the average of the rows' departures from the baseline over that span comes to -35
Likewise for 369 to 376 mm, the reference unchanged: -24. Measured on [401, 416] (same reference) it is -6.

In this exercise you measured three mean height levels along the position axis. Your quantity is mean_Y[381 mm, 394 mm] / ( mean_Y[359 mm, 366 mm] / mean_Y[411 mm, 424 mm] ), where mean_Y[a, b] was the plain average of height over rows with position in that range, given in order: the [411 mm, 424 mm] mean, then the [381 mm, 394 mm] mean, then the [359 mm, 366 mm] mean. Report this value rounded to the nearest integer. 105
